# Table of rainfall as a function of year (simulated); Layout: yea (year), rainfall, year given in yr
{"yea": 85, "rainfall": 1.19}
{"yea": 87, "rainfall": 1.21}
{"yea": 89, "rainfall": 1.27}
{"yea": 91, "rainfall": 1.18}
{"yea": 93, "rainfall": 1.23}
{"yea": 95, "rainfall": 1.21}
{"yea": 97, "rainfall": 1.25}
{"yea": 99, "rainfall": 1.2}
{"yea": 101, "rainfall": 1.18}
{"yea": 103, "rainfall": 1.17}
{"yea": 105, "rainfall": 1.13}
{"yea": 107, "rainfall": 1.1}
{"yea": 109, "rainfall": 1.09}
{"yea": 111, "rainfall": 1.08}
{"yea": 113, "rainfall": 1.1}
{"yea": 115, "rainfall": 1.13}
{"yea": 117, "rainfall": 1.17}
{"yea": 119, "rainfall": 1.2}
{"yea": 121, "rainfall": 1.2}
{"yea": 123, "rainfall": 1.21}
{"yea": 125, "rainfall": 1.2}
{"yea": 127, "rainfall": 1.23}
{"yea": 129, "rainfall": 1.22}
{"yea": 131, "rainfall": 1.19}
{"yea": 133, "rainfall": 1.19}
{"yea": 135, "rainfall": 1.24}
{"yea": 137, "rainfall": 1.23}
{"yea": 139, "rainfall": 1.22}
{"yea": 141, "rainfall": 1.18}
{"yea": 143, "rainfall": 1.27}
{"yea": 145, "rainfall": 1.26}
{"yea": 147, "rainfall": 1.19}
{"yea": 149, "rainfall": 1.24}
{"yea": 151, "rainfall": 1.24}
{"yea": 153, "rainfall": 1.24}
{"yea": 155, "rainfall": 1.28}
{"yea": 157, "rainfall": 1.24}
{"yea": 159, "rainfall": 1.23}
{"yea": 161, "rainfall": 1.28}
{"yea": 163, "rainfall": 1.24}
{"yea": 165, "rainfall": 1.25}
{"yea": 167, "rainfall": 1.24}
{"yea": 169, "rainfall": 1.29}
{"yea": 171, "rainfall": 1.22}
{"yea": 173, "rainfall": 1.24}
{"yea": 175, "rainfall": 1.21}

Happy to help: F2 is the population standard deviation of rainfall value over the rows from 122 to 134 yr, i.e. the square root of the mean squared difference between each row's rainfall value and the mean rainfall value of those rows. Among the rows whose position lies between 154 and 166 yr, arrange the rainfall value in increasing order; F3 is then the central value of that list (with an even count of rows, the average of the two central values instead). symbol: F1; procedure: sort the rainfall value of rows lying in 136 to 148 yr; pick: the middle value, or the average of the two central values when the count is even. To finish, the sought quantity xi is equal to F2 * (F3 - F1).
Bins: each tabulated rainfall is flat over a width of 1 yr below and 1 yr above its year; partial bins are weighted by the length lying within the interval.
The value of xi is 0.0003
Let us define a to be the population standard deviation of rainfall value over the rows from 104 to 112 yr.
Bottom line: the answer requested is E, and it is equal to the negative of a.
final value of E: -0.019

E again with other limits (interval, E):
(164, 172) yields -0.025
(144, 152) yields -0.026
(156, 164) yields -0.019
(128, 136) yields -0.021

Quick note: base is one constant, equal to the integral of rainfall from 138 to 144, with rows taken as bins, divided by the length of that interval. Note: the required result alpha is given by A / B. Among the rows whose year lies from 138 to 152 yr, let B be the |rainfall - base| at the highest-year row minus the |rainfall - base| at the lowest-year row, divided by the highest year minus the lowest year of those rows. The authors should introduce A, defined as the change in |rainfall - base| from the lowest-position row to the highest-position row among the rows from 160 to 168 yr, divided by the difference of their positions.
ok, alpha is -6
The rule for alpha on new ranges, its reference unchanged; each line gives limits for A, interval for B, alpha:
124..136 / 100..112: 0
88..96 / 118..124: 2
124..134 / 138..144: 0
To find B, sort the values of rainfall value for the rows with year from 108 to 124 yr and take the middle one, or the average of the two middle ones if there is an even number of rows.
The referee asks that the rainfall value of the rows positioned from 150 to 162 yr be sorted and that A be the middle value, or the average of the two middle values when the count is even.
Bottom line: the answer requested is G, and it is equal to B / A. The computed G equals 0.93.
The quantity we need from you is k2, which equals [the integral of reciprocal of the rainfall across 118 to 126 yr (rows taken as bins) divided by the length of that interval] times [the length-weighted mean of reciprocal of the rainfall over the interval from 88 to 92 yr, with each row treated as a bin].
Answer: 0.680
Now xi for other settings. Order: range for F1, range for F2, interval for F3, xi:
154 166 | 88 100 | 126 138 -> -0.0006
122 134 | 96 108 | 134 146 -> 0.0014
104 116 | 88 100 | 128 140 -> 0.0036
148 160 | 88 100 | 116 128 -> -0.0012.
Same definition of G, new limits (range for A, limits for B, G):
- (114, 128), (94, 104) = 1.00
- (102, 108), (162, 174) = 1.10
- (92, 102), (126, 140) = 1.01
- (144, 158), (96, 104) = 0.96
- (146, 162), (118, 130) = 0.97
